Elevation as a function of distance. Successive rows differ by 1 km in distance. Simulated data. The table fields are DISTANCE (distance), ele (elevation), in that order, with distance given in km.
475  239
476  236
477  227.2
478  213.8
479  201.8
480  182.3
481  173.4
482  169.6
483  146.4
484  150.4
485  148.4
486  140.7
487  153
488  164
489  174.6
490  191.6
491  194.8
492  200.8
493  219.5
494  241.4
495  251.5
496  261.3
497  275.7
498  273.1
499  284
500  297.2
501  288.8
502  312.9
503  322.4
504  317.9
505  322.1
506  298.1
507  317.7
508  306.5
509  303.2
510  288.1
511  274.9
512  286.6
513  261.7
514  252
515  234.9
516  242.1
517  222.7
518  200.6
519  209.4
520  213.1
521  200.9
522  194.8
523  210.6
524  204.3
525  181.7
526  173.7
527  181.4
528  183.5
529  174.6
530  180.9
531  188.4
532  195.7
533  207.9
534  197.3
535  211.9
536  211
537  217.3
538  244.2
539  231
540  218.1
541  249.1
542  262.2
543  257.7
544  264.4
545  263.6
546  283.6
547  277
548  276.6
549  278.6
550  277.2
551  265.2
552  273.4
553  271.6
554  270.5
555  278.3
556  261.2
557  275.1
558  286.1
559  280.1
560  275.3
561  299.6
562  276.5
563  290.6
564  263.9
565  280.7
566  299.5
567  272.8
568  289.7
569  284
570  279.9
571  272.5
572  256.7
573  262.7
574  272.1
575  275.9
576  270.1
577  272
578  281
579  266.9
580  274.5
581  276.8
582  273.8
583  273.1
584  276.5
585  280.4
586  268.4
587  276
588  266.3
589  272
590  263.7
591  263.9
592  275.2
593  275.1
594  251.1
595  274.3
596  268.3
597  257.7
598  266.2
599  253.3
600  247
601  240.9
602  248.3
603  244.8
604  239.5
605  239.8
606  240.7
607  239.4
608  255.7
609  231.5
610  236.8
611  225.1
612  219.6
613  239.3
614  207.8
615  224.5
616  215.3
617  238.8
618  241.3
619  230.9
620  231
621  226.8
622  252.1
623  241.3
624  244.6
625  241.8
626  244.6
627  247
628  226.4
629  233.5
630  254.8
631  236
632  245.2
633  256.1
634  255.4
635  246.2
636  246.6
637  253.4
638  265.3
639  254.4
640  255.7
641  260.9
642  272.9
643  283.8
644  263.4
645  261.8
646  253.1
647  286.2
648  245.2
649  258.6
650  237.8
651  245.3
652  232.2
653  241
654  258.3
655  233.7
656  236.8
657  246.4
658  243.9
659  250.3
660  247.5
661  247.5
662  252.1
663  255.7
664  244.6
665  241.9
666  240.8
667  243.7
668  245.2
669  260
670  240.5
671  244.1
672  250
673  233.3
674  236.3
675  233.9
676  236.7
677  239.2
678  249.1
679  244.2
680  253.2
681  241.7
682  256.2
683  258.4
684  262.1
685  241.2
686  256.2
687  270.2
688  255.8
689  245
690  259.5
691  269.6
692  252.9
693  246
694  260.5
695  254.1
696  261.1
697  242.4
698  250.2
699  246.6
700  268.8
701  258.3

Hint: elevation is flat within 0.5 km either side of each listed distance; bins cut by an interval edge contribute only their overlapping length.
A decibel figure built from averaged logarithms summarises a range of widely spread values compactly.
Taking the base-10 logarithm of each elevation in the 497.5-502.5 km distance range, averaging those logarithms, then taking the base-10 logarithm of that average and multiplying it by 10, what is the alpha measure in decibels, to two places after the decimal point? 3.92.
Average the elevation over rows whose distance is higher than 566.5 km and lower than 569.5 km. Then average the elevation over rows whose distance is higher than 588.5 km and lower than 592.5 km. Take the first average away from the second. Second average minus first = -13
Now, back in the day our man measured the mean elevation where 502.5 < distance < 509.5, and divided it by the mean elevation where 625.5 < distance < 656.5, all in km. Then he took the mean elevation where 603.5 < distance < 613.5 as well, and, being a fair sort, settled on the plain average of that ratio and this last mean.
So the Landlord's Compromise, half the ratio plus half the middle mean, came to 119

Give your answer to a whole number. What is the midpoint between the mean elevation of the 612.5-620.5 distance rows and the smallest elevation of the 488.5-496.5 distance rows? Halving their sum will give 202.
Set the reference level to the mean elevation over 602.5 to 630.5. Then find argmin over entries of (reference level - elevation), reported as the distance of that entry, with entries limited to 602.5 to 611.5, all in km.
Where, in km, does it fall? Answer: 608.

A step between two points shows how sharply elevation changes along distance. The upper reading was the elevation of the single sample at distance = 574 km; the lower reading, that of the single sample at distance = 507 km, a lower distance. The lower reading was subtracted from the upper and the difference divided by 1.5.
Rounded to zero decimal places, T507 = -30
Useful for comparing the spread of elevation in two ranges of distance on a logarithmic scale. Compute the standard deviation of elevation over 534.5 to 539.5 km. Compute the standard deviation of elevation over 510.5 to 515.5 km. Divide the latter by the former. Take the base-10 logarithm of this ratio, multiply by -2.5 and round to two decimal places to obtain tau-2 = -0.37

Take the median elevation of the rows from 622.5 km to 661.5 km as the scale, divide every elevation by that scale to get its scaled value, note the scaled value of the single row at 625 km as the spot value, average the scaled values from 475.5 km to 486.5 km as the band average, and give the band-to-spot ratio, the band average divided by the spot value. 0.75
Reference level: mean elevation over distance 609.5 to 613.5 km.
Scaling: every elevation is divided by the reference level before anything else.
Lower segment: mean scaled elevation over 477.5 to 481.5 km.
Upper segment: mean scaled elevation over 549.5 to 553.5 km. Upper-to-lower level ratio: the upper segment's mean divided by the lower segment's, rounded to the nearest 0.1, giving 1.4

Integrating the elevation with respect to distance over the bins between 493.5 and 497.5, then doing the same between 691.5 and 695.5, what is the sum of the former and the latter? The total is 2043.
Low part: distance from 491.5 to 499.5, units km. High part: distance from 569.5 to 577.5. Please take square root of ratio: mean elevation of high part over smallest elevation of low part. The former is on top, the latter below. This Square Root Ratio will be 1.16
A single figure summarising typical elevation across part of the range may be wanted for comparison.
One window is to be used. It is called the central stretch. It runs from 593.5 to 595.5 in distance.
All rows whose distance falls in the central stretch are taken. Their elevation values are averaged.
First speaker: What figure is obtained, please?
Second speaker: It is 263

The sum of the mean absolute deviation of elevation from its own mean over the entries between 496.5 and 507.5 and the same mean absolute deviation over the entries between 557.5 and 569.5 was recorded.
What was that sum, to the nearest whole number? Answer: 24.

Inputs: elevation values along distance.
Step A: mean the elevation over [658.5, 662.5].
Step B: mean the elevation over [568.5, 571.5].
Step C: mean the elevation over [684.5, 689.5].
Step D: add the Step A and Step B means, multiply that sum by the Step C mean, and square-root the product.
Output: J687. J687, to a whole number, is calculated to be 366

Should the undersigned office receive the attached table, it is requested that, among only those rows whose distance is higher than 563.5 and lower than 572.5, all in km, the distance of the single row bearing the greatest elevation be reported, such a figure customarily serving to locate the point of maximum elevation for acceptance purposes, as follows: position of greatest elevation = 566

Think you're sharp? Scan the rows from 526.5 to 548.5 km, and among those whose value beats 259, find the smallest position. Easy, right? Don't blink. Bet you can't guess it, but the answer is 542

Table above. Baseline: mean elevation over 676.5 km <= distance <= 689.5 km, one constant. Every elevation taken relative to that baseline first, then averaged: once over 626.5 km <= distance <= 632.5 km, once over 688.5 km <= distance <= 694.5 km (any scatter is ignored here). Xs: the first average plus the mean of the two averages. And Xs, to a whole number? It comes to -15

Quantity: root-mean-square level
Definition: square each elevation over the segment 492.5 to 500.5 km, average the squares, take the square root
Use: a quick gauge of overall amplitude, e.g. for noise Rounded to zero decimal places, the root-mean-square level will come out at 264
